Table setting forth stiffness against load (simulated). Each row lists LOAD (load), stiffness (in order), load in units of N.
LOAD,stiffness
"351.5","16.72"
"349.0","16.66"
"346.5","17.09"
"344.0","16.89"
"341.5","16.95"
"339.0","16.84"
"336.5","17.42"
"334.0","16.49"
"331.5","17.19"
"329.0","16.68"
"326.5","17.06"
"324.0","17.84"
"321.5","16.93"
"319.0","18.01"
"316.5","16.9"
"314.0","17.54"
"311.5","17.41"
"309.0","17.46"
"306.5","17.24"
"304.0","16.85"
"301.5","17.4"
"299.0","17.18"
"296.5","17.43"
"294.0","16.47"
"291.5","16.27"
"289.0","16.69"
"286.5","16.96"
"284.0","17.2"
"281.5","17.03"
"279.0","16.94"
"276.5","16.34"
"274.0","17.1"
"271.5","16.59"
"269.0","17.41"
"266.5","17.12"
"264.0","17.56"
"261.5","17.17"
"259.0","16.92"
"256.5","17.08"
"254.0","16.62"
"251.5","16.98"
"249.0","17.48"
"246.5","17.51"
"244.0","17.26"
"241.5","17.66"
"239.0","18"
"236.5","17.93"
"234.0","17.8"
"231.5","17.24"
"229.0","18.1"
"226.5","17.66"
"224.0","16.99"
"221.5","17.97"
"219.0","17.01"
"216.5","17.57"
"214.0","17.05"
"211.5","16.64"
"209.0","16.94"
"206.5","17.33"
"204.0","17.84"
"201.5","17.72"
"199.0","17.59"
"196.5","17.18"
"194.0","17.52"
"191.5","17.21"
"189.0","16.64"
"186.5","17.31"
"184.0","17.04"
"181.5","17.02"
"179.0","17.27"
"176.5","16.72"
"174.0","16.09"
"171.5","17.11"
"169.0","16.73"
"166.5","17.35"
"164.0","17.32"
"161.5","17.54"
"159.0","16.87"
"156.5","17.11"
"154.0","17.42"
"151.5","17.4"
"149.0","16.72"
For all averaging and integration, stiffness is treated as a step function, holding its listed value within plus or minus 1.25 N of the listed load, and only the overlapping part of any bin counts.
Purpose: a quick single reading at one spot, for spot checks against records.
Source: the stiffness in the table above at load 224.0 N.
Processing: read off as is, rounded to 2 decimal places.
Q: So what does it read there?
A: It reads 16.99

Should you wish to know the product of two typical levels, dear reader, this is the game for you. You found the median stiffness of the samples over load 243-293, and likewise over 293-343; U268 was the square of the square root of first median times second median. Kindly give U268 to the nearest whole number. 293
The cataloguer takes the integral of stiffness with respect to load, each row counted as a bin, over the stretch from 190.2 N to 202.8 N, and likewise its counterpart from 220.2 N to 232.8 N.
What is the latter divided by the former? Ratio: 1.01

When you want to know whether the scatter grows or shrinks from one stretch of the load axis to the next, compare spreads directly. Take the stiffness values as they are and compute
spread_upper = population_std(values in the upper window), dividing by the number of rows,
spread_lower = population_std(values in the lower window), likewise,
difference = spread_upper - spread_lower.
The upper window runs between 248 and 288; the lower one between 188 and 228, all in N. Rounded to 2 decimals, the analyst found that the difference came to -0.08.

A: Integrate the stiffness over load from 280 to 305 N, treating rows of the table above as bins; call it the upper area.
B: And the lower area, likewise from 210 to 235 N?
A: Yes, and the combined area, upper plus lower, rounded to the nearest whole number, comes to 859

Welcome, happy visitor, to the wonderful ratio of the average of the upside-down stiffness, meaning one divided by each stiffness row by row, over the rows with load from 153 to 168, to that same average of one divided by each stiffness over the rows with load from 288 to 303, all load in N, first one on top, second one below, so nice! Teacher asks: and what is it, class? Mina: 0.98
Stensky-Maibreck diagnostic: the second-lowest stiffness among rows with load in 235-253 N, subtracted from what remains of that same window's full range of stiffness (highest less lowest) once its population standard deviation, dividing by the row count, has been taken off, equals -16.6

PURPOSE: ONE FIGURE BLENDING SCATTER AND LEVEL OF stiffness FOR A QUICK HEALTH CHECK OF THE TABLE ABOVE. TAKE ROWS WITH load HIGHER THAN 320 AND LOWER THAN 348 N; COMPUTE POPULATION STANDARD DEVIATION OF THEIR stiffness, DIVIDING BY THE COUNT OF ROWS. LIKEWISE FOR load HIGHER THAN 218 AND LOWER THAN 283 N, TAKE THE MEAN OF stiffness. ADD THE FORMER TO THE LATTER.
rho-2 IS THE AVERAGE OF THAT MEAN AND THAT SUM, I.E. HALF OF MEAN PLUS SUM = 17.5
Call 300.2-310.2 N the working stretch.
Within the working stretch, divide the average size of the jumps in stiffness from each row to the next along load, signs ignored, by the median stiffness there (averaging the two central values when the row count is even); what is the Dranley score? 0.0223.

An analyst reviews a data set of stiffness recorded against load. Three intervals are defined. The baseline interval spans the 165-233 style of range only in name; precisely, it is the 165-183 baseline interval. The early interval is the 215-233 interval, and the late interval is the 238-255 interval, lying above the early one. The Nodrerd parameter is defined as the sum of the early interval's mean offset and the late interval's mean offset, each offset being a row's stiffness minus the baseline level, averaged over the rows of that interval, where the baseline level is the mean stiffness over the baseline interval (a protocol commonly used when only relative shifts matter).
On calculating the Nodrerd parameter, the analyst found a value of 1.1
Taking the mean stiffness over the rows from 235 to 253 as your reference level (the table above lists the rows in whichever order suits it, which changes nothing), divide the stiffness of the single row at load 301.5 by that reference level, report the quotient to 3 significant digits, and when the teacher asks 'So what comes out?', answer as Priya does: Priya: 0.992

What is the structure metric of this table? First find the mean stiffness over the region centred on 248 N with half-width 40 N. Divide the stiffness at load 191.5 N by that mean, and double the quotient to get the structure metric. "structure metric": 2.00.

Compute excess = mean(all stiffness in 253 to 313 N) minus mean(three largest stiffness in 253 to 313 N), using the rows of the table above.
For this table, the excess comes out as -0.46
